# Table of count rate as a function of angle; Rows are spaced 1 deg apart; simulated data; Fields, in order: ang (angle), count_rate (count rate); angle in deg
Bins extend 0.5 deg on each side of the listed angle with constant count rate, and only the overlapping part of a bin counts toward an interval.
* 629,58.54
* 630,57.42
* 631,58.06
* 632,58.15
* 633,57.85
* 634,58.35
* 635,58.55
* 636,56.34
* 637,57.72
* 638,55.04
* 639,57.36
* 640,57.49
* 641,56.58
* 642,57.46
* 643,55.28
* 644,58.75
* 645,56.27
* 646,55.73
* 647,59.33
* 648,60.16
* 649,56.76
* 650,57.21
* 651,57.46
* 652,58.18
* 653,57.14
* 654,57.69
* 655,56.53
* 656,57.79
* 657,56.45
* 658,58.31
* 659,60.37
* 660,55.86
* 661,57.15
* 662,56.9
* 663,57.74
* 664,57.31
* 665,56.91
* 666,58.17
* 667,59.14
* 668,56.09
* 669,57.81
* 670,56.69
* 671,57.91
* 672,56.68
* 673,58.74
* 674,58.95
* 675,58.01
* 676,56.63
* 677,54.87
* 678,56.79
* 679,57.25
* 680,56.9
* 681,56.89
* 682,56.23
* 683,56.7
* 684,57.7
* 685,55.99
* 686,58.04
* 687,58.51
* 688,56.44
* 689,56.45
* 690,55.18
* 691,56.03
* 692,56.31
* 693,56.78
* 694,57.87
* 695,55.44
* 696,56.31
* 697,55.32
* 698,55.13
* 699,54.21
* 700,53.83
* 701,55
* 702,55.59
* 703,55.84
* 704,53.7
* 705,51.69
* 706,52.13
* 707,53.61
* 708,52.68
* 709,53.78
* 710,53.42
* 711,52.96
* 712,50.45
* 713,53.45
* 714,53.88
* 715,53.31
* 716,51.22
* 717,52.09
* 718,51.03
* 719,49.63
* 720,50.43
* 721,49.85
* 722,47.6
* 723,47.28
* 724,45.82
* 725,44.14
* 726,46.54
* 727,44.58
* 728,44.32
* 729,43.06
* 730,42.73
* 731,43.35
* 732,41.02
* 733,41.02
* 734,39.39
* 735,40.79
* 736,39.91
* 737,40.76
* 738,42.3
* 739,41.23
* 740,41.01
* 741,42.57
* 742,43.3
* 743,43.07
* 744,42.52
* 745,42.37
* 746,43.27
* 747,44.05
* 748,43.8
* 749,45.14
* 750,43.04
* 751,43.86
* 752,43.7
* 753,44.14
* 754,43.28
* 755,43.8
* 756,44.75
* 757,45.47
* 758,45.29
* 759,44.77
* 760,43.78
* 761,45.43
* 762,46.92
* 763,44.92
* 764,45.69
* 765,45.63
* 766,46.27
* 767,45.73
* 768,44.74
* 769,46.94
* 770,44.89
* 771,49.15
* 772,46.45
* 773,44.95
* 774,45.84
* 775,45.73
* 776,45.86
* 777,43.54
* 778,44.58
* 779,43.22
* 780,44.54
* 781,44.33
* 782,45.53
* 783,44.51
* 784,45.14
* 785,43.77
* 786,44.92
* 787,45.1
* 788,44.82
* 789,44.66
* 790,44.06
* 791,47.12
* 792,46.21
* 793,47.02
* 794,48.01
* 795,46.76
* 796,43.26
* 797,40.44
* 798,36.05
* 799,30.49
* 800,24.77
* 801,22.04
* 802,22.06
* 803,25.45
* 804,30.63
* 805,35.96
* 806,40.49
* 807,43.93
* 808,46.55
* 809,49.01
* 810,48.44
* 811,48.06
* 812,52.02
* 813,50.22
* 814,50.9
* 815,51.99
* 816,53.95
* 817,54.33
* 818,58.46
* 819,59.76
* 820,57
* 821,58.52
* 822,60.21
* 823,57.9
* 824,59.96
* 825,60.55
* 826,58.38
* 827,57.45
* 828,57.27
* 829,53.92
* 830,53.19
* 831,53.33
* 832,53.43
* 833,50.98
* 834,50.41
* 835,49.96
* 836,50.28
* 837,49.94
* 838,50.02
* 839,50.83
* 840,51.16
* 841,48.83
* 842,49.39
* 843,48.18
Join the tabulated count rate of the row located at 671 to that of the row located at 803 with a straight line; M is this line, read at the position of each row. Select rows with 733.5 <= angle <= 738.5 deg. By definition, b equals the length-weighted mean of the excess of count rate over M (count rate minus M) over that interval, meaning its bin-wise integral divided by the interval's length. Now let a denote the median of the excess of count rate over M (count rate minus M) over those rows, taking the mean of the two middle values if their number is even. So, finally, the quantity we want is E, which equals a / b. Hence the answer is 1.07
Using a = -1.4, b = -1.3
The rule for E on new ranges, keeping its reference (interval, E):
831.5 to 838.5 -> 0.99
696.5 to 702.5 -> 0.97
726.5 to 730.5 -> 0.82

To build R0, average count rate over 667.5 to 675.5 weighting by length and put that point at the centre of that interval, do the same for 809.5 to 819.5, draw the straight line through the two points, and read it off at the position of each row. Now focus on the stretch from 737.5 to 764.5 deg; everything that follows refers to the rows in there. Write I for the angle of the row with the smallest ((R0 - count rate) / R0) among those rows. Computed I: 762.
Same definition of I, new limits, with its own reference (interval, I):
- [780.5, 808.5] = 794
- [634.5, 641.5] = 635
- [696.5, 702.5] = 702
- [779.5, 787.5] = 782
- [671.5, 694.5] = 687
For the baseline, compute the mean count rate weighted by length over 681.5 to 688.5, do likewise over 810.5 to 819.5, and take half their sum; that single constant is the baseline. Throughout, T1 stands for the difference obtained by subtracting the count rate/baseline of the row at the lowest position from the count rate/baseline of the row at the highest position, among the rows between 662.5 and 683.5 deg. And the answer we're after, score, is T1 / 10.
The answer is -0.0019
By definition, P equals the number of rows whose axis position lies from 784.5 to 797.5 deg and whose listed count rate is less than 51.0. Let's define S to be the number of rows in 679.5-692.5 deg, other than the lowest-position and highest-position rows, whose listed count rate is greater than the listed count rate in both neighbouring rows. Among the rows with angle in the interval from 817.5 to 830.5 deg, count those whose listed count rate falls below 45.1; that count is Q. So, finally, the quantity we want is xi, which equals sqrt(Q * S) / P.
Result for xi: 0.00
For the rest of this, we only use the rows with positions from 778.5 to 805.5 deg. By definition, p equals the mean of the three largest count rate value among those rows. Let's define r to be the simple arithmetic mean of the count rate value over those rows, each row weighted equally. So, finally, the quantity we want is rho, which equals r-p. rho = -7.4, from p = 47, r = 40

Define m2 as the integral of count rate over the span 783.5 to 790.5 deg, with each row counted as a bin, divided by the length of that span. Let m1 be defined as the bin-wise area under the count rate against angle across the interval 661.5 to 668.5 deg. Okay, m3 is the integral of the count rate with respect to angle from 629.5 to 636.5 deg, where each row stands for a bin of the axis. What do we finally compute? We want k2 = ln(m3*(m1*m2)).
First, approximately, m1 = 402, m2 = 45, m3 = 405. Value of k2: 15.8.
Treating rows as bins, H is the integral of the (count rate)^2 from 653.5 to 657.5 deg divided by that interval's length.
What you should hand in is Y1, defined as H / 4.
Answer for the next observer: 816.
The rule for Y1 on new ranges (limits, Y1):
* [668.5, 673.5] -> 829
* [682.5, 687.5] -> 824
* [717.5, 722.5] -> 618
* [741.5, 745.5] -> 458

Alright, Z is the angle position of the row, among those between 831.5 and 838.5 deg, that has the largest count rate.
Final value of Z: 832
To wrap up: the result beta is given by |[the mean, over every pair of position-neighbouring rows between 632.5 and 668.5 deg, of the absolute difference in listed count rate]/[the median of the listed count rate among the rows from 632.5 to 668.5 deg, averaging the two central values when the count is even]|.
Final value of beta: 0.026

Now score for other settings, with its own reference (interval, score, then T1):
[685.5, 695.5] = -0.0047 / -0.05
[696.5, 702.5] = 0.0005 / 0.00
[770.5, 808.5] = -0.0047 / -0.05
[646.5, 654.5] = -0.0030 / -0.03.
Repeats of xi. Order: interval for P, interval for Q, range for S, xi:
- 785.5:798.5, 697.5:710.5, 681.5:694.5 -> 0.00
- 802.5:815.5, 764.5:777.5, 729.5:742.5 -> 0.31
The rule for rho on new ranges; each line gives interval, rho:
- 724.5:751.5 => -2.7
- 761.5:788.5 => -2.3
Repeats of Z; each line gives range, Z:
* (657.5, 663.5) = 659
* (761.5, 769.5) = 769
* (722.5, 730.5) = 723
